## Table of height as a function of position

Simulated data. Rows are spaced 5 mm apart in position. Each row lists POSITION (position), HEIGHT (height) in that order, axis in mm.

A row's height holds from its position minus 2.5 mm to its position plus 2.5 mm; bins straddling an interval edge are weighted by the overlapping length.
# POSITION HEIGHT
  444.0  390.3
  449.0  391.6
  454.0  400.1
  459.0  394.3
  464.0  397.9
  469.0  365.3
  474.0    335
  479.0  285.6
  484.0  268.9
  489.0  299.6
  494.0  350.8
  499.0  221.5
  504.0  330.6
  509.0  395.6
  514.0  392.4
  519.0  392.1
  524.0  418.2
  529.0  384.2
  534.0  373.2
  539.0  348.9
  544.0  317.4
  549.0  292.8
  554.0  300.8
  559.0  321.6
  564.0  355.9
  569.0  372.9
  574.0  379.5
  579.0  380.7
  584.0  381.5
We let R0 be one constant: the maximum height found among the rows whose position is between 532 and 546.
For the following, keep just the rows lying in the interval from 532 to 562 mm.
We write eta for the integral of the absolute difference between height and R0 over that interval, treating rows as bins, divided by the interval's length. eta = 48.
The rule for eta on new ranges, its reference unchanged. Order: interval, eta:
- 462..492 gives 56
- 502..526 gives 29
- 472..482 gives 66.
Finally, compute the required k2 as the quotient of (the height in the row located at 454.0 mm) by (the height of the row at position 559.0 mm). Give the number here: 1.2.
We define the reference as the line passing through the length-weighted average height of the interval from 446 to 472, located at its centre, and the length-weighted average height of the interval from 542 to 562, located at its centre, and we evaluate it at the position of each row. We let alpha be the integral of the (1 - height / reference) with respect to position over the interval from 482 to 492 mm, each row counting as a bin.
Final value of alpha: 2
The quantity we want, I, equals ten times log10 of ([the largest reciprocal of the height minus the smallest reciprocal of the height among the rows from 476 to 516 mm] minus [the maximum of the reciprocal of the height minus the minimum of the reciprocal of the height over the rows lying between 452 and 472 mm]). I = -28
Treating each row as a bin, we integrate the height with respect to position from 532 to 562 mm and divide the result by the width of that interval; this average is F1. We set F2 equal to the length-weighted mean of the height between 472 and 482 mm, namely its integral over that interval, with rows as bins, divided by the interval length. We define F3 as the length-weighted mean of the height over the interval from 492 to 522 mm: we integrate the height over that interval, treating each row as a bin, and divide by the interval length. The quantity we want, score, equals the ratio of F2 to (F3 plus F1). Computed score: 0.456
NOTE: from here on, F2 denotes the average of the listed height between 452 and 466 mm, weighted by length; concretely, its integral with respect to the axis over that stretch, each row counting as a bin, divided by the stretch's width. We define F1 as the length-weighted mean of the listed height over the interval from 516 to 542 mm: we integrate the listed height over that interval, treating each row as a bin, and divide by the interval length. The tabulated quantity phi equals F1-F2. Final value -15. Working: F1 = 382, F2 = 397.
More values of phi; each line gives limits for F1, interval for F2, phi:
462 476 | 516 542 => -16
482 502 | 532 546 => -60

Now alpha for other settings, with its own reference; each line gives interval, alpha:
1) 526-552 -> -2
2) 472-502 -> 6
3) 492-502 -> 2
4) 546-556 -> 0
